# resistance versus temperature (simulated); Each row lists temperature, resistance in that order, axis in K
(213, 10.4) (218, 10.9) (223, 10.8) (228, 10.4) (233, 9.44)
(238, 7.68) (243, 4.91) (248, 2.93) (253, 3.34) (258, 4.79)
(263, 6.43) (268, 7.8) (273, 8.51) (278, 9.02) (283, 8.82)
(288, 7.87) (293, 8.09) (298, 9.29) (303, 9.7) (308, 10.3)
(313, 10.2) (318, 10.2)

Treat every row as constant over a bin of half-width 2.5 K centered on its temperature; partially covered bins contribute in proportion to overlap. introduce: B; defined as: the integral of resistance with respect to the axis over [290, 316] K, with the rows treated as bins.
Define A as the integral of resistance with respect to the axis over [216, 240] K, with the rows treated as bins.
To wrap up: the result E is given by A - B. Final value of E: -10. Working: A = 237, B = 247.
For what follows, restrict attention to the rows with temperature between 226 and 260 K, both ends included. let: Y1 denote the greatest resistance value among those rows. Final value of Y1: 10.4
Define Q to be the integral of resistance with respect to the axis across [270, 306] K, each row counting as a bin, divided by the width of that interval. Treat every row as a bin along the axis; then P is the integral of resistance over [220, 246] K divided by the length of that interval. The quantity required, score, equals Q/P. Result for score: 1.02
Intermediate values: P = 8.6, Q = 8.8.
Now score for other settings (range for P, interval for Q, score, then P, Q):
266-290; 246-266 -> 0.53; 8.4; 4.5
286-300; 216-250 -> 0.97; 8.4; 8.2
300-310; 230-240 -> 0.87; 9.9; 8.7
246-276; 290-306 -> 1.57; 5.7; 9.0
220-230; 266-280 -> 0.79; 10.6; 8.4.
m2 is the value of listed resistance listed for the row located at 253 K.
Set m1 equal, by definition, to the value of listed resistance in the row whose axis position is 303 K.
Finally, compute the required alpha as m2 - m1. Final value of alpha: -6.4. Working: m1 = 9.7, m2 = 3.34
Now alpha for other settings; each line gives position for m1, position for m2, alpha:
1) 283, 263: -2.4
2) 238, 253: -4.3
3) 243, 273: 3.6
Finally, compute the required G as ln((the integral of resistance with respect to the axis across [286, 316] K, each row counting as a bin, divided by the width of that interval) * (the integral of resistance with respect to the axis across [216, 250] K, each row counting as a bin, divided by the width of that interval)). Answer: 4.33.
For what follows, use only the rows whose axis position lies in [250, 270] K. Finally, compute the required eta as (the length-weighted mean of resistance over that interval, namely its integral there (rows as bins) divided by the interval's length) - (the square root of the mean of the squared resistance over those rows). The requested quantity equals -0.37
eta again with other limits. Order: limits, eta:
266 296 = 0.01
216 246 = -0.38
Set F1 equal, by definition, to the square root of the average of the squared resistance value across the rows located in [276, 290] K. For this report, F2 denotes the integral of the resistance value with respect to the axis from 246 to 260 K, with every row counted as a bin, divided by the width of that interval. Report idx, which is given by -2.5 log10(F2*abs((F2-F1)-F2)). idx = -3.75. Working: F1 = 8.6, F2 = 4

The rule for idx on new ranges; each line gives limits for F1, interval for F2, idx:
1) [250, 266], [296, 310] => -4.22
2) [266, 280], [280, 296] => -4.62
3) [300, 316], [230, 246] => -4.67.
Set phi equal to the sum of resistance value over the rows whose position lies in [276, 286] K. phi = 18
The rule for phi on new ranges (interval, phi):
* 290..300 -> 17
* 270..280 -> 18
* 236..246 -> 13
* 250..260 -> 8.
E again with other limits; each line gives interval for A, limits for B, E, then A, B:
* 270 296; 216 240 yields -17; 220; 237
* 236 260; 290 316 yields -135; 112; 247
